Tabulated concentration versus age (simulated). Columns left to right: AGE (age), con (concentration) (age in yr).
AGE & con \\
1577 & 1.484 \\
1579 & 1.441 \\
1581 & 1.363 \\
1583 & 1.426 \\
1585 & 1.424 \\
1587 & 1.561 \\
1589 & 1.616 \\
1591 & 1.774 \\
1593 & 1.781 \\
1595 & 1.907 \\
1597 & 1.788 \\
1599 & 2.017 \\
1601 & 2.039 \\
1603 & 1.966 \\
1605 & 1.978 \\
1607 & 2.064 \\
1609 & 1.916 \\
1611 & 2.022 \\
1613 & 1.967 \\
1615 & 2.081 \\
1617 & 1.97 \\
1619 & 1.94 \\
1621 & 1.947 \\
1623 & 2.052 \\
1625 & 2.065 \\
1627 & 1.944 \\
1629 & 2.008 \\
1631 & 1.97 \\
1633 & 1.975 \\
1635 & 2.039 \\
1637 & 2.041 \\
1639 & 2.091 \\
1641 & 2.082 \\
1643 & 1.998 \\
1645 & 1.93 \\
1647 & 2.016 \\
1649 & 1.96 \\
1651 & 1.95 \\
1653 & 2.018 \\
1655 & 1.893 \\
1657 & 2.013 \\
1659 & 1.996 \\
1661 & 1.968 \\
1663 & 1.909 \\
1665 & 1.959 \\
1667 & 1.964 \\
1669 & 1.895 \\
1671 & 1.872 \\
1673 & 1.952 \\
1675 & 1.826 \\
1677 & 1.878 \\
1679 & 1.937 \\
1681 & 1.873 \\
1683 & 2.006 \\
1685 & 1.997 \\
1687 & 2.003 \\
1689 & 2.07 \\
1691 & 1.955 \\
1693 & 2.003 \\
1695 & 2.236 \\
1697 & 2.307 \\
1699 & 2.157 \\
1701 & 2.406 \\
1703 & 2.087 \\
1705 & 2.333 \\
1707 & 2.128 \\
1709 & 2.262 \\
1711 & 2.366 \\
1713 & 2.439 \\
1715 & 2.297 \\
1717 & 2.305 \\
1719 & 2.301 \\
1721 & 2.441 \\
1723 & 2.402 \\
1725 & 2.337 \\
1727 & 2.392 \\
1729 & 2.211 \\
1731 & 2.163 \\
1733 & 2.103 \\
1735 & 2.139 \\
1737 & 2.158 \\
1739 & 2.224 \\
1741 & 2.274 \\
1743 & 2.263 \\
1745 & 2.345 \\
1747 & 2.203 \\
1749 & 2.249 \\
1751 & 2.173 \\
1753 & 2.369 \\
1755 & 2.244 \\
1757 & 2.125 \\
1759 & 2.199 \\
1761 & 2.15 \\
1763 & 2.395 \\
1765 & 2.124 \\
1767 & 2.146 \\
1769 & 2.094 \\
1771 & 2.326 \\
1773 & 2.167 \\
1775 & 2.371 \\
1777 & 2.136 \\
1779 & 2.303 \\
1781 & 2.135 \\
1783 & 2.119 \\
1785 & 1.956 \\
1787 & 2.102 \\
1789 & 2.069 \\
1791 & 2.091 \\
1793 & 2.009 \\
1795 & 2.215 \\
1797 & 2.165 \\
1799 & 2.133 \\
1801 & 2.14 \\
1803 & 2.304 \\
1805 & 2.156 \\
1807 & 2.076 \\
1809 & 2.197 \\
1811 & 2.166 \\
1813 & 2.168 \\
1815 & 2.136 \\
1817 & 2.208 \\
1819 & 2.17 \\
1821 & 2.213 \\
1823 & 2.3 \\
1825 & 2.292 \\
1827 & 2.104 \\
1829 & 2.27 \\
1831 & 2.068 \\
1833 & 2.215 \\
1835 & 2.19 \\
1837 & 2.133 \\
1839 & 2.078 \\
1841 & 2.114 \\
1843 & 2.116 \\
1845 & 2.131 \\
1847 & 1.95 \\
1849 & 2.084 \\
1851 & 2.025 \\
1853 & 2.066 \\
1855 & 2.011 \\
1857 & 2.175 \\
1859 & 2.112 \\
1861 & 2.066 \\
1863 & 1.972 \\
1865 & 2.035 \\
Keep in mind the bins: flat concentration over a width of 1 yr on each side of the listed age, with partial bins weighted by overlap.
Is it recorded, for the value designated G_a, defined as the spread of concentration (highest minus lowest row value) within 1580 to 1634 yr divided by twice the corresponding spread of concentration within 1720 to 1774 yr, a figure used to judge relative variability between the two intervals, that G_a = 1.0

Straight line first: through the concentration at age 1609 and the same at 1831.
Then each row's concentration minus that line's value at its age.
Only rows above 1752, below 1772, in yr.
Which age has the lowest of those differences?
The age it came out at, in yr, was 1769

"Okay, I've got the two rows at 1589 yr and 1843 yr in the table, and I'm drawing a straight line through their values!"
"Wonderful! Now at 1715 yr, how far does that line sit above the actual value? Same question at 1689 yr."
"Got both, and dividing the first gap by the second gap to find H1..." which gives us 1.7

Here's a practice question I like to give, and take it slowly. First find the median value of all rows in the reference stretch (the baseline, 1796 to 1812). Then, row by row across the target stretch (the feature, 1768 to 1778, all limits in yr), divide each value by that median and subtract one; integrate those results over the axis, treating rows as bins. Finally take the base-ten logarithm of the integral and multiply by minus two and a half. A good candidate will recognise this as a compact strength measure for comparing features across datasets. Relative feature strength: 1.4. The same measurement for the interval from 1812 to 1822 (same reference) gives 2.7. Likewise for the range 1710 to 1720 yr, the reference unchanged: 0.2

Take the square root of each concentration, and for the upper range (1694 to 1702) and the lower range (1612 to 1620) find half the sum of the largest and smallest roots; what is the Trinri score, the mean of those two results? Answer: 1.46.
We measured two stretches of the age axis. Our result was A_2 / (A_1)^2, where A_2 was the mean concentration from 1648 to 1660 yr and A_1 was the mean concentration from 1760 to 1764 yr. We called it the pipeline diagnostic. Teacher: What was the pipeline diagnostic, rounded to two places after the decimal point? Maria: 0.38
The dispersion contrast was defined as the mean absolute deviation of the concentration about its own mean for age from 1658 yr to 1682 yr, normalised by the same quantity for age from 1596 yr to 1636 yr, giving 0.87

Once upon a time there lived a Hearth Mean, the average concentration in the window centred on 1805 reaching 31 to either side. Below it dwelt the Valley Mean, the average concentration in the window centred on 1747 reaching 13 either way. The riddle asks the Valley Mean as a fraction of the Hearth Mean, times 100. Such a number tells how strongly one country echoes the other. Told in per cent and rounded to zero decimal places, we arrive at 103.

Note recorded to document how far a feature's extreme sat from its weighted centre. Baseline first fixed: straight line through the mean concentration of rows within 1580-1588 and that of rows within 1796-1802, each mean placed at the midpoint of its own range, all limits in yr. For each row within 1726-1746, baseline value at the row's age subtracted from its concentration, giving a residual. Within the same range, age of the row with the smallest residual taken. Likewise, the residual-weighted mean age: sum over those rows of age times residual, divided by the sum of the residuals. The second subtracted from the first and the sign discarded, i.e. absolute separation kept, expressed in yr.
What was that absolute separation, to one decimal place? 2.9 yr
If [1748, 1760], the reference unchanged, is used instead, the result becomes 3.5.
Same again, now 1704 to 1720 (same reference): 5.1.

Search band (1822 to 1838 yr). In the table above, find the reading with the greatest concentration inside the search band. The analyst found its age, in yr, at 1823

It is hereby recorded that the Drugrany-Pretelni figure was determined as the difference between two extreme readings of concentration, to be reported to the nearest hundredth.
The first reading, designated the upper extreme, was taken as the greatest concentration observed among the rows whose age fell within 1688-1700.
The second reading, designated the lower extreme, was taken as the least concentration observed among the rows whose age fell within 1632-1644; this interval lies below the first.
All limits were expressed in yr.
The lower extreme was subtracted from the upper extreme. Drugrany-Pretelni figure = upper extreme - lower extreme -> 0.33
